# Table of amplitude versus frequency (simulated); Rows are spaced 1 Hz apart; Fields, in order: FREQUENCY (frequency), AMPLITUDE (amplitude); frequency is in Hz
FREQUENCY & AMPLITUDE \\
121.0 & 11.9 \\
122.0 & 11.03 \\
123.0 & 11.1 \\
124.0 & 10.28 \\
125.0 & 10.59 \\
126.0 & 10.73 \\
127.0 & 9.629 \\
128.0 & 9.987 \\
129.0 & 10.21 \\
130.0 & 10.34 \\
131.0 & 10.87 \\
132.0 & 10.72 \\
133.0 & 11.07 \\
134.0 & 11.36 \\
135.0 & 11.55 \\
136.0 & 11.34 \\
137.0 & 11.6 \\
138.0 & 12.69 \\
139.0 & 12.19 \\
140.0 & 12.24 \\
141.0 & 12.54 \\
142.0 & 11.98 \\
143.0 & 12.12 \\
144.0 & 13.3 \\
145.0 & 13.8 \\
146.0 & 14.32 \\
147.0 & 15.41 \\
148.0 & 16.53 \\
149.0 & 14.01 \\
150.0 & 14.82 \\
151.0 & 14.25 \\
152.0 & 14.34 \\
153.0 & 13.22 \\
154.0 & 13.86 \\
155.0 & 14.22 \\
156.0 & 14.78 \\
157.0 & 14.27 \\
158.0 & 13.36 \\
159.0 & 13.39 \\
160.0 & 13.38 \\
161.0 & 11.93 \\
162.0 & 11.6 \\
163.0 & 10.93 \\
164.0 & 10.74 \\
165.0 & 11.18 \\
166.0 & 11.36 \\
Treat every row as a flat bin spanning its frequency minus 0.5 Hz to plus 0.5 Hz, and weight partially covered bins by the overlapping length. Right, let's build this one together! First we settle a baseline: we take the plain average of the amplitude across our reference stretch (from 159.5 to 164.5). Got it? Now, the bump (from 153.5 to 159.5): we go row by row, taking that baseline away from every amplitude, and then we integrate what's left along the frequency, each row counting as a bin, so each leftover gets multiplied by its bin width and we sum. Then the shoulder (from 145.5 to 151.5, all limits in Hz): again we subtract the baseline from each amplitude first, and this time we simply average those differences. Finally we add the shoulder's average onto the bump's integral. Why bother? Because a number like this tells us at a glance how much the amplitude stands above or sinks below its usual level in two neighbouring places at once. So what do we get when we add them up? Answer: 17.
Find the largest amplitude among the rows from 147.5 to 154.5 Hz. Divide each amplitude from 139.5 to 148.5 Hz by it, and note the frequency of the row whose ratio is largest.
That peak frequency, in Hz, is 148.0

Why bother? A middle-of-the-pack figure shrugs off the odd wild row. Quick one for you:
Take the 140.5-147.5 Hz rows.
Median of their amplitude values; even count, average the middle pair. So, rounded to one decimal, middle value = 13.3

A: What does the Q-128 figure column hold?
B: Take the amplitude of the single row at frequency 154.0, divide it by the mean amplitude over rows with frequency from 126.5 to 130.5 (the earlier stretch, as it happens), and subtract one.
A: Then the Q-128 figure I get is 0.38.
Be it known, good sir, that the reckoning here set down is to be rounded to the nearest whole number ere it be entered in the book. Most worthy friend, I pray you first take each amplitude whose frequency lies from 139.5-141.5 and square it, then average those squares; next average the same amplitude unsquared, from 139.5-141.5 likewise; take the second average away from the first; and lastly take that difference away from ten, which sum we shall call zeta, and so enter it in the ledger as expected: -131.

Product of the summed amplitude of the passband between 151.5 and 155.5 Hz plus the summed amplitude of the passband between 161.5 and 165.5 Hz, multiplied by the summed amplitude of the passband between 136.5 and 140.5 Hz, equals 4876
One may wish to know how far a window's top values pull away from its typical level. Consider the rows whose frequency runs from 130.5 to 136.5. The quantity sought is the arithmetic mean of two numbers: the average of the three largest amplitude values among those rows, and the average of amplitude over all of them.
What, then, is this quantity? 11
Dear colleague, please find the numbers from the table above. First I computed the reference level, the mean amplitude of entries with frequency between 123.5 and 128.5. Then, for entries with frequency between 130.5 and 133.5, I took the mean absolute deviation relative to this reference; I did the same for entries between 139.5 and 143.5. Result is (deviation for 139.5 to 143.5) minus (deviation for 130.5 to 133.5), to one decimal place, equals 1.3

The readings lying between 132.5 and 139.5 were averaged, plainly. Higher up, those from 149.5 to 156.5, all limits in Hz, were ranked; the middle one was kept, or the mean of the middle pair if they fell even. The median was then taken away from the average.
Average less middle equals -2.6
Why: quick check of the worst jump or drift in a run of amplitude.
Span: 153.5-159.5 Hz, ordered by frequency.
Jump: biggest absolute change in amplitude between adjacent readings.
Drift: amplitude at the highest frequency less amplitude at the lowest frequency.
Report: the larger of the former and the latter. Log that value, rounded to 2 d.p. 0.91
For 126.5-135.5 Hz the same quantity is 1.92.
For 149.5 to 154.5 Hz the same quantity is 1.12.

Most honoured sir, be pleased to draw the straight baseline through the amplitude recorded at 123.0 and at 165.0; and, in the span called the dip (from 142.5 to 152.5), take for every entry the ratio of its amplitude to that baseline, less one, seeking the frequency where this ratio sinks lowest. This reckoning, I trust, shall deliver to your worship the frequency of 143.0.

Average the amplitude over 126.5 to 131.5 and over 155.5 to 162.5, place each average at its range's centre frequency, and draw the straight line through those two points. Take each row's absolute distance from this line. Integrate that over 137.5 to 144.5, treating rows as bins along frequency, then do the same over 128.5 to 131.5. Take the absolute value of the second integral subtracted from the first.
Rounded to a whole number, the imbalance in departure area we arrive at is 7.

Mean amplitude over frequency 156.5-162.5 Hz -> 13.0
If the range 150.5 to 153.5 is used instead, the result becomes 13.9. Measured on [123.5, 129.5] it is 10.2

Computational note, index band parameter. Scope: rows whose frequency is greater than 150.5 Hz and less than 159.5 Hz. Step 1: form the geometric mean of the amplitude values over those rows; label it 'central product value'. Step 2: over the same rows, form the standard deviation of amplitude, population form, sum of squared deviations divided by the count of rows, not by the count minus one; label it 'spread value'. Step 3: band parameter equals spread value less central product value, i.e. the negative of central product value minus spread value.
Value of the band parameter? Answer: -13.5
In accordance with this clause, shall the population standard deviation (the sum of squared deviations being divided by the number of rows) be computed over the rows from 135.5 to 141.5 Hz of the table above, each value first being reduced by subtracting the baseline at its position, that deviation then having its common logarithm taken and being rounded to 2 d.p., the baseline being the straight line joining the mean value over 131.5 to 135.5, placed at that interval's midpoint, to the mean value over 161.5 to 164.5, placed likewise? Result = -0.31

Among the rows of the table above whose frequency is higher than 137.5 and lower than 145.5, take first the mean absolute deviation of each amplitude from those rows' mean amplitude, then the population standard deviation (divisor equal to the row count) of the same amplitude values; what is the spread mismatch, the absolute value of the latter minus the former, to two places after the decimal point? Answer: 0.11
